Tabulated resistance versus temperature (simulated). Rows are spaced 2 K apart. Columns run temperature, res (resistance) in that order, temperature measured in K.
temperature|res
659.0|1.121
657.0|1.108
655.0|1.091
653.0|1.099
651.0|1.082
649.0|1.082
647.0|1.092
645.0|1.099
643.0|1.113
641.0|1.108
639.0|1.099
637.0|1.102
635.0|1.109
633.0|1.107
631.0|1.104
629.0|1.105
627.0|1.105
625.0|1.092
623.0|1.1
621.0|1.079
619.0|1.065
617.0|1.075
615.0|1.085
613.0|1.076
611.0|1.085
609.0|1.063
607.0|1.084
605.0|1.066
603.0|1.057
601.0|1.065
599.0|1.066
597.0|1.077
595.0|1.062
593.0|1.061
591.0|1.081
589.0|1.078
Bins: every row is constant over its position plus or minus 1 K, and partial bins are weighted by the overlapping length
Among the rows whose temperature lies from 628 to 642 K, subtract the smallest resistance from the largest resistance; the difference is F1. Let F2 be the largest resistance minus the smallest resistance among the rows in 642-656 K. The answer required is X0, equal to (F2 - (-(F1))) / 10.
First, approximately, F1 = 0.010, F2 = 0.031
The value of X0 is 0.0041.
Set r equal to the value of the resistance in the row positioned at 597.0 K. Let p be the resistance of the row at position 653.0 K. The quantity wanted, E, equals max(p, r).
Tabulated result 1.10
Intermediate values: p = 1.099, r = 1.077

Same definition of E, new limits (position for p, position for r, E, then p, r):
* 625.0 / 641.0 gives 1.11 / 1.092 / 1.108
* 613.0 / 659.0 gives 1.12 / 1.076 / 1.121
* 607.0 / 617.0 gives 1.08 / 1.084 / 1.075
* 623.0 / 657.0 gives 1.11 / 1.1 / 1.108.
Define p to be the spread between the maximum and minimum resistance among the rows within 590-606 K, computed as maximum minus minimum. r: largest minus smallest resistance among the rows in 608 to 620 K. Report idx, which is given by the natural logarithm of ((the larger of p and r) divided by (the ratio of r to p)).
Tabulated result -3.64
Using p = 0.0240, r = 0.022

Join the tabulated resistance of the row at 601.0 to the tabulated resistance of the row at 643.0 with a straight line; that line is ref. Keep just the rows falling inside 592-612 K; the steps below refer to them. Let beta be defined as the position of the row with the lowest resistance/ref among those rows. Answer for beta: 609.0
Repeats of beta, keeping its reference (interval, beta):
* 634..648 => 647.0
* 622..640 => 639.0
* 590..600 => 599.0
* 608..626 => 619.0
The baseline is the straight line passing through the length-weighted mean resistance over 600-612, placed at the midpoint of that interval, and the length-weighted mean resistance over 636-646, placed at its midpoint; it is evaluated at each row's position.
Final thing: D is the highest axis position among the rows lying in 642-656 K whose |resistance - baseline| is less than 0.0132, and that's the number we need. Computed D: 645.0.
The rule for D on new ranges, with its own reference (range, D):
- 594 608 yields 607.0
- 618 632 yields 631.0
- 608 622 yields 621.0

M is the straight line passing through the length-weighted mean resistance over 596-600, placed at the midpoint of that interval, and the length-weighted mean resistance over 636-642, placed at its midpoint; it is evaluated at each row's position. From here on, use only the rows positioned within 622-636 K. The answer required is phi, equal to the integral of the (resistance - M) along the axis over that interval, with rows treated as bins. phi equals 0.11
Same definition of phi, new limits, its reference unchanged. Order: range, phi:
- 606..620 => -0.10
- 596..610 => -0.10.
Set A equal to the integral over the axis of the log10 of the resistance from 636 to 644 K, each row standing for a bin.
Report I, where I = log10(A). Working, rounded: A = 0.35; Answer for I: -0.46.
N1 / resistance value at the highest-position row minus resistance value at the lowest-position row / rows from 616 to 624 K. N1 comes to 0.025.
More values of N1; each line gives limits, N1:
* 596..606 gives -0.011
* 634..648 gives -0.017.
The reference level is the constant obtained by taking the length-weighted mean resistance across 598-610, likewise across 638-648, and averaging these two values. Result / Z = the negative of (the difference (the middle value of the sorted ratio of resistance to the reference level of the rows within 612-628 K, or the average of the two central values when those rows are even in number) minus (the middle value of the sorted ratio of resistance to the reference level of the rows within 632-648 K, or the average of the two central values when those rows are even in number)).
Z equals 0.021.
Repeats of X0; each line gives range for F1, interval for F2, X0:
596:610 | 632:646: 0.0041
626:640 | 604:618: 0.0032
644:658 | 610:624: 0.0061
